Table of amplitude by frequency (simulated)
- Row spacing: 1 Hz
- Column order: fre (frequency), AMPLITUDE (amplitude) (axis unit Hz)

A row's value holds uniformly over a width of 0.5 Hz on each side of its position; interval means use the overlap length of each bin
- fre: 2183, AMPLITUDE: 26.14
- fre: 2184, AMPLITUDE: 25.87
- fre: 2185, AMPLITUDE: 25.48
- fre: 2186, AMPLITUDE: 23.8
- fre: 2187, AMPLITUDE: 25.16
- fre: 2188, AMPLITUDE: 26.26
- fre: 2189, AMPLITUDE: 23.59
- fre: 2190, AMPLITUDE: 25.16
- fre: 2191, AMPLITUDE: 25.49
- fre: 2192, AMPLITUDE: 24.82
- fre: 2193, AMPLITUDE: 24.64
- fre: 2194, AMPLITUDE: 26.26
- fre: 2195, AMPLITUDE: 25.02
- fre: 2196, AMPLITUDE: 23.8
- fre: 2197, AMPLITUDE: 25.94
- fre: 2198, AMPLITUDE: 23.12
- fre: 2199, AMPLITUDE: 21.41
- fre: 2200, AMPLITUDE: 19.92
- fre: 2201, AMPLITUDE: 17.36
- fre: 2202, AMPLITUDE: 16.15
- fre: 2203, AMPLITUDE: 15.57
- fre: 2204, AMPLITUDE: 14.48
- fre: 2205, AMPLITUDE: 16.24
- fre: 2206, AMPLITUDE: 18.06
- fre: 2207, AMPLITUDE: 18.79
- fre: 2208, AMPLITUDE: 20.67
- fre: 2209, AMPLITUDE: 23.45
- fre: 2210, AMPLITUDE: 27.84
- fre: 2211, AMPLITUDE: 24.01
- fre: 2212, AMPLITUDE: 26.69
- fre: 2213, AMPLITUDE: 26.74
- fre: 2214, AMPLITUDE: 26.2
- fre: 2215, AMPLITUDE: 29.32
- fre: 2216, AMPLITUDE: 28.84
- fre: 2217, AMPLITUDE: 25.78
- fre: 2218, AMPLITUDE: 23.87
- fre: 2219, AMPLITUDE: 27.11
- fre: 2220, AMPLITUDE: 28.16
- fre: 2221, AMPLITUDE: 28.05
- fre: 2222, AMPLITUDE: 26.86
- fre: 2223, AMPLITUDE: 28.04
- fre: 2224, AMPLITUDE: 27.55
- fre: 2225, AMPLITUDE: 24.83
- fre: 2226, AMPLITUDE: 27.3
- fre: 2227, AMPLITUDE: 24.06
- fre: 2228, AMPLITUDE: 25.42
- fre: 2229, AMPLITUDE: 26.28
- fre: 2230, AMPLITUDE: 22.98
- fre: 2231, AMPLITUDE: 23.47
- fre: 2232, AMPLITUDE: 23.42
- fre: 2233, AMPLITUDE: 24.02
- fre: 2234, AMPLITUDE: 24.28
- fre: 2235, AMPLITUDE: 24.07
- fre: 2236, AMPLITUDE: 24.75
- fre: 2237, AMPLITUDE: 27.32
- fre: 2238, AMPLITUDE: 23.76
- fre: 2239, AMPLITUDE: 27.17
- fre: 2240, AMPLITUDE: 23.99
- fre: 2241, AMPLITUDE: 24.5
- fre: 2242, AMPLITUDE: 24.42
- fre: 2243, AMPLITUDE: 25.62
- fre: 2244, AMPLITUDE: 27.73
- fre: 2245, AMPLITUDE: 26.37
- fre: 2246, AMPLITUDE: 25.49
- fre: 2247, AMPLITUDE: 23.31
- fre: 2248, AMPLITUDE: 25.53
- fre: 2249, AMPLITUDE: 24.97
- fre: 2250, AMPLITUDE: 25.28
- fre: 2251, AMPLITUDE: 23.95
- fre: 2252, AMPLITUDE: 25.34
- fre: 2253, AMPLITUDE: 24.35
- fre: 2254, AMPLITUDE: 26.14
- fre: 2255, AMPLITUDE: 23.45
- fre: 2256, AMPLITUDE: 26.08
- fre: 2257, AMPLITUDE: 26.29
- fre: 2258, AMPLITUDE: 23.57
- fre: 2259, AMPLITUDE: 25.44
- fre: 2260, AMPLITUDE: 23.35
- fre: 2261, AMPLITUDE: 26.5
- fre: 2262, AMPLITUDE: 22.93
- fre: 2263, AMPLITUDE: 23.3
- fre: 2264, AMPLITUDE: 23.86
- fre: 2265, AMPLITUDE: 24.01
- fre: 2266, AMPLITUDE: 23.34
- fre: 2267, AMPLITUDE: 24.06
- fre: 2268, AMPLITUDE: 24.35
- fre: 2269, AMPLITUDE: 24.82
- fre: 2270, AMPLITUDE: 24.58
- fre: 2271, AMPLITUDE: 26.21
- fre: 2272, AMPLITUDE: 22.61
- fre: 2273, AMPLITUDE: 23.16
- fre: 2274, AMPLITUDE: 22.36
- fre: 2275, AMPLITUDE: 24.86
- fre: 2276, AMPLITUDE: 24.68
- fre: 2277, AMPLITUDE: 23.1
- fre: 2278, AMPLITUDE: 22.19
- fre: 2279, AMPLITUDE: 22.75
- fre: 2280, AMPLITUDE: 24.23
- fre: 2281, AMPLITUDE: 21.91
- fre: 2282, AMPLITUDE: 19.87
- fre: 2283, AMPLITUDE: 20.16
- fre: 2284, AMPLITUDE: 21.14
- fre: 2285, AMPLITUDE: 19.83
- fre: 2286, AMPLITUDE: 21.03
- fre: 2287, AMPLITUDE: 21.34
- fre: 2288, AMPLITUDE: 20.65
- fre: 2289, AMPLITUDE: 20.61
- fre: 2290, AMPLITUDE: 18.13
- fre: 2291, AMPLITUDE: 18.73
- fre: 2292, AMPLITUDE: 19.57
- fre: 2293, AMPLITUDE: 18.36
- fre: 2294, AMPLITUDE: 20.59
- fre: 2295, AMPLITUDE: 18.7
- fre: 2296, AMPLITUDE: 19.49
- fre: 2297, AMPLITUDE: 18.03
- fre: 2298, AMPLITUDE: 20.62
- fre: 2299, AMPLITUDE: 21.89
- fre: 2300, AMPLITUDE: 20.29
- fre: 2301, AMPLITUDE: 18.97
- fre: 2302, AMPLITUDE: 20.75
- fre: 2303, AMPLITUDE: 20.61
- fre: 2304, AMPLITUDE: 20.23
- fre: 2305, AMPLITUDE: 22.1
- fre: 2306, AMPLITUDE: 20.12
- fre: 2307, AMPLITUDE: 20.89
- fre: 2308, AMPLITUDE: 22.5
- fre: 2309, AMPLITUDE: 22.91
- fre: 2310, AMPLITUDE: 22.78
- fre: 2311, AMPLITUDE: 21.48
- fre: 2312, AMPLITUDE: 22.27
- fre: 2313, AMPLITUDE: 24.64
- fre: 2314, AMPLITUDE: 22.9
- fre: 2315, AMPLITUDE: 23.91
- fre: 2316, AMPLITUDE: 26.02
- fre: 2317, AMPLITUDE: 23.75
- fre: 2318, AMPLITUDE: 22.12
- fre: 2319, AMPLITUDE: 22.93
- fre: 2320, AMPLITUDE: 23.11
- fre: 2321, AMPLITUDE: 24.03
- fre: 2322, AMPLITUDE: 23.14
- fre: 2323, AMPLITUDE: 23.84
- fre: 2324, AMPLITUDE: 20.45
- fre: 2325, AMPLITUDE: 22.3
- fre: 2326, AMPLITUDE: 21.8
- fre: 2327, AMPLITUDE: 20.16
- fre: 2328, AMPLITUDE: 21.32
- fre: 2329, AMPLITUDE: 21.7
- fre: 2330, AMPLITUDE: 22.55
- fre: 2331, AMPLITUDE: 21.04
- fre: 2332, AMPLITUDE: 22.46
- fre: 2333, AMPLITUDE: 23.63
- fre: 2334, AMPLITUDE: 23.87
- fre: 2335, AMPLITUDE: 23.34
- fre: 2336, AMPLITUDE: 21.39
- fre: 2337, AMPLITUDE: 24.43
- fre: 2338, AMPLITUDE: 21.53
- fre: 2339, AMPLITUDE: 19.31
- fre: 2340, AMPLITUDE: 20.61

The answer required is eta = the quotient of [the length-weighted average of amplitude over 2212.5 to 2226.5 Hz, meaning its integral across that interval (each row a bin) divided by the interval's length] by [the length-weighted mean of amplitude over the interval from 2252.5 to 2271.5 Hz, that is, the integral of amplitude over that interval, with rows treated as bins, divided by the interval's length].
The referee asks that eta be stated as 1.10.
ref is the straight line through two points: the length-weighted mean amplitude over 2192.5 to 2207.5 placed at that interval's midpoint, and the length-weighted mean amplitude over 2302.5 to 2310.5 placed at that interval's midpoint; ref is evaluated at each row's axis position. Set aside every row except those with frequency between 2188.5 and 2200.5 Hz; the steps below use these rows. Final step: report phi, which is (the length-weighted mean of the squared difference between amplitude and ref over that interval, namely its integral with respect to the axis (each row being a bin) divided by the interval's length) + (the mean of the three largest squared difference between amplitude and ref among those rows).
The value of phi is 47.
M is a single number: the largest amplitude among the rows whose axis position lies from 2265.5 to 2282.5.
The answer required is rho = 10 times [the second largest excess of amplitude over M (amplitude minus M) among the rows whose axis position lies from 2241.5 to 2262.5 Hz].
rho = 3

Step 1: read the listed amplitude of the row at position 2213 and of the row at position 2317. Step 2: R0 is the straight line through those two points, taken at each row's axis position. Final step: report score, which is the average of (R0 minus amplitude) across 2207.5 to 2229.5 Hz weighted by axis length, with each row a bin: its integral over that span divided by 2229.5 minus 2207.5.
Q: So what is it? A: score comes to 0.4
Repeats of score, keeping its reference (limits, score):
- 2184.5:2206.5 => 5.1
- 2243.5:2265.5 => 0.7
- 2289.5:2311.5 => 3.9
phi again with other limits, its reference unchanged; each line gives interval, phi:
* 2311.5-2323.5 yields 16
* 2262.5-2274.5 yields 26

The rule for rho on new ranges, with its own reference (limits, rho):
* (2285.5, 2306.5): -43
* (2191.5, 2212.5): 5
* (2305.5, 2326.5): -16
